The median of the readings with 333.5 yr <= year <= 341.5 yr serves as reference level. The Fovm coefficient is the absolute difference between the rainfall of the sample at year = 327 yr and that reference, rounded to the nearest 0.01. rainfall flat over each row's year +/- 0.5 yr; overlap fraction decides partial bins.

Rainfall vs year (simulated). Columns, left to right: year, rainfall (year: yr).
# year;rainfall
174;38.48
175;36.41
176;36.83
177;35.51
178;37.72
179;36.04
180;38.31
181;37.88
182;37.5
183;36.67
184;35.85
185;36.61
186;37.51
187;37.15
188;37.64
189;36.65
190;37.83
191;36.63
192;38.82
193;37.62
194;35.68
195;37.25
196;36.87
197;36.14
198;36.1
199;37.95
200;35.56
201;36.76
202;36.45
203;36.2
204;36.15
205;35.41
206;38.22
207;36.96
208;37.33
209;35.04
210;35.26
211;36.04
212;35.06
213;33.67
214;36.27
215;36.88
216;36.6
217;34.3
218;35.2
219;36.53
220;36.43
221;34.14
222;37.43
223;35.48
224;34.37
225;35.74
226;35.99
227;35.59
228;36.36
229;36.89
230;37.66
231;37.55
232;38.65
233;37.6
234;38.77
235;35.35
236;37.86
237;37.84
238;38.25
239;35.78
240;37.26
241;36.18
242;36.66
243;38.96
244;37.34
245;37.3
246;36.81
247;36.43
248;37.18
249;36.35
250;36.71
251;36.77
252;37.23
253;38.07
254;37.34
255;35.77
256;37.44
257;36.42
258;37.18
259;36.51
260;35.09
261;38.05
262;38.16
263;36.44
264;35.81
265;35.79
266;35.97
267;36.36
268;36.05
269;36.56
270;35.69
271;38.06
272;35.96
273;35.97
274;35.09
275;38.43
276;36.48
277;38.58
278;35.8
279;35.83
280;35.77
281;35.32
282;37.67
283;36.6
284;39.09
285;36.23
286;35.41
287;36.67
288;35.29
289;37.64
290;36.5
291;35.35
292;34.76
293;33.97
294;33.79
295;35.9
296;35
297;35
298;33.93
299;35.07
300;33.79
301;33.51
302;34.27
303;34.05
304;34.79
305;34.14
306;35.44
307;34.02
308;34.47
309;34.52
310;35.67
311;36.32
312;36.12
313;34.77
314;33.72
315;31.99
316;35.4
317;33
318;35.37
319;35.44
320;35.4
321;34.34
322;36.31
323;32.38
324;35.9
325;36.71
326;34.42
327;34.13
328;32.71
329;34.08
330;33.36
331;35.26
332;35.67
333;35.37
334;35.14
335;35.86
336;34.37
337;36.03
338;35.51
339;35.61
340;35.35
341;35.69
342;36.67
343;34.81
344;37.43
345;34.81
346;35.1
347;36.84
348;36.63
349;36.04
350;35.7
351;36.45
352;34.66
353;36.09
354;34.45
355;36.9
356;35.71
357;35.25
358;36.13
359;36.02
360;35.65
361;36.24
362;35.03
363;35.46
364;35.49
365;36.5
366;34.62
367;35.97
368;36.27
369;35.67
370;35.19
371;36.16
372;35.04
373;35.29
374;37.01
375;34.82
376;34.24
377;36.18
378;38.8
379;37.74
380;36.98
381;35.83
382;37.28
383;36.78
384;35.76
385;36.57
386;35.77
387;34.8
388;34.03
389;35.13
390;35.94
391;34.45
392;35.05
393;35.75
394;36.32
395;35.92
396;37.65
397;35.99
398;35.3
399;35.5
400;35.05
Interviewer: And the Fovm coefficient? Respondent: 1.43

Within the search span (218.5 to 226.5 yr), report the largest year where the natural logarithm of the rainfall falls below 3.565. 224 yr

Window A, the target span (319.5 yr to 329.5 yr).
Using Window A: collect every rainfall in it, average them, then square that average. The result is 1200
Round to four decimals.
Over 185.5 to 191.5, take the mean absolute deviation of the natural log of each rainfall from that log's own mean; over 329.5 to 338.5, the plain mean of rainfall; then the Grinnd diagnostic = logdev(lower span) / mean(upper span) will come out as 0.0003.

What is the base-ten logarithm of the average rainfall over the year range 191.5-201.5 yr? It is 1.57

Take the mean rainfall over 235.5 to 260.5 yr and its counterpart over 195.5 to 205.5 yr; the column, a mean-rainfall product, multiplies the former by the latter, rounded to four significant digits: 1345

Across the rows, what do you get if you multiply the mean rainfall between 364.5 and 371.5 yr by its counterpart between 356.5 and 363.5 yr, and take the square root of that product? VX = 35.7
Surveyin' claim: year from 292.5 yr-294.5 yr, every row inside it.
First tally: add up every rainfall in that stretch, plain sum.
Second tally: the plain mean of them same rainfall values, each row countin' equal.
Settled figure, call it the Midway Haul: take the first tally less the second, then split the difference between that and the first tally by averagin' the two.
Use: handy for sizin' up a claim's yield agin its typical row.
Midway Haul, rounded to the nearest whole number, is 51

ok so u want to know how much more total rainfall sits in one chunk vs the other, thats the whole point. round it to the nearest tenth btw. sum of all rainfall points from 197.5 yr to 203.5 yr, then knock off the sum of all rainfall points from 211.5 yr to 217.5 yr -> 6.2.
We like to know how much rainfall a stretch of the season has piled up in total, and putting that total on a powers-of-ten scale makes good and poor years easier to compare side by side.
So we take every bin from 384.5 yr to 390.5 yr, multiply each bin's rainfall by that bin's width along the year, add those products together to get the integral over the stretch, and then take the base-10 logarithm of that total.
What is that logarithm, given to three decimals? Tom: 2.327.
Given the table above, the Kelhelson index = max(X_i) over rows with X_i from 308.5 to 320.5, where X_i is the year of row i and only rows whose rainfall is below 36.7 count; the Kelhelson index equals 320 yr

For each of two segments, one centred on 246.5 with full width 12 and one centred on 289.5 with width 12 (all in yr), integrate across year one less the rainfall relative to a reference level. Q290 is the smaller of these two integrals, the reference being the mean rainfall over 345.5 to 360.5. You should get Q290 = -0.39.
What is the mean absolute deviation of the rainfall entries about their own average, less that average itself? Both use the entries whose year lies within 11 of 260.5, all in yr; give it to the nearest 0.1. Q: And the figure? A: -36.0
